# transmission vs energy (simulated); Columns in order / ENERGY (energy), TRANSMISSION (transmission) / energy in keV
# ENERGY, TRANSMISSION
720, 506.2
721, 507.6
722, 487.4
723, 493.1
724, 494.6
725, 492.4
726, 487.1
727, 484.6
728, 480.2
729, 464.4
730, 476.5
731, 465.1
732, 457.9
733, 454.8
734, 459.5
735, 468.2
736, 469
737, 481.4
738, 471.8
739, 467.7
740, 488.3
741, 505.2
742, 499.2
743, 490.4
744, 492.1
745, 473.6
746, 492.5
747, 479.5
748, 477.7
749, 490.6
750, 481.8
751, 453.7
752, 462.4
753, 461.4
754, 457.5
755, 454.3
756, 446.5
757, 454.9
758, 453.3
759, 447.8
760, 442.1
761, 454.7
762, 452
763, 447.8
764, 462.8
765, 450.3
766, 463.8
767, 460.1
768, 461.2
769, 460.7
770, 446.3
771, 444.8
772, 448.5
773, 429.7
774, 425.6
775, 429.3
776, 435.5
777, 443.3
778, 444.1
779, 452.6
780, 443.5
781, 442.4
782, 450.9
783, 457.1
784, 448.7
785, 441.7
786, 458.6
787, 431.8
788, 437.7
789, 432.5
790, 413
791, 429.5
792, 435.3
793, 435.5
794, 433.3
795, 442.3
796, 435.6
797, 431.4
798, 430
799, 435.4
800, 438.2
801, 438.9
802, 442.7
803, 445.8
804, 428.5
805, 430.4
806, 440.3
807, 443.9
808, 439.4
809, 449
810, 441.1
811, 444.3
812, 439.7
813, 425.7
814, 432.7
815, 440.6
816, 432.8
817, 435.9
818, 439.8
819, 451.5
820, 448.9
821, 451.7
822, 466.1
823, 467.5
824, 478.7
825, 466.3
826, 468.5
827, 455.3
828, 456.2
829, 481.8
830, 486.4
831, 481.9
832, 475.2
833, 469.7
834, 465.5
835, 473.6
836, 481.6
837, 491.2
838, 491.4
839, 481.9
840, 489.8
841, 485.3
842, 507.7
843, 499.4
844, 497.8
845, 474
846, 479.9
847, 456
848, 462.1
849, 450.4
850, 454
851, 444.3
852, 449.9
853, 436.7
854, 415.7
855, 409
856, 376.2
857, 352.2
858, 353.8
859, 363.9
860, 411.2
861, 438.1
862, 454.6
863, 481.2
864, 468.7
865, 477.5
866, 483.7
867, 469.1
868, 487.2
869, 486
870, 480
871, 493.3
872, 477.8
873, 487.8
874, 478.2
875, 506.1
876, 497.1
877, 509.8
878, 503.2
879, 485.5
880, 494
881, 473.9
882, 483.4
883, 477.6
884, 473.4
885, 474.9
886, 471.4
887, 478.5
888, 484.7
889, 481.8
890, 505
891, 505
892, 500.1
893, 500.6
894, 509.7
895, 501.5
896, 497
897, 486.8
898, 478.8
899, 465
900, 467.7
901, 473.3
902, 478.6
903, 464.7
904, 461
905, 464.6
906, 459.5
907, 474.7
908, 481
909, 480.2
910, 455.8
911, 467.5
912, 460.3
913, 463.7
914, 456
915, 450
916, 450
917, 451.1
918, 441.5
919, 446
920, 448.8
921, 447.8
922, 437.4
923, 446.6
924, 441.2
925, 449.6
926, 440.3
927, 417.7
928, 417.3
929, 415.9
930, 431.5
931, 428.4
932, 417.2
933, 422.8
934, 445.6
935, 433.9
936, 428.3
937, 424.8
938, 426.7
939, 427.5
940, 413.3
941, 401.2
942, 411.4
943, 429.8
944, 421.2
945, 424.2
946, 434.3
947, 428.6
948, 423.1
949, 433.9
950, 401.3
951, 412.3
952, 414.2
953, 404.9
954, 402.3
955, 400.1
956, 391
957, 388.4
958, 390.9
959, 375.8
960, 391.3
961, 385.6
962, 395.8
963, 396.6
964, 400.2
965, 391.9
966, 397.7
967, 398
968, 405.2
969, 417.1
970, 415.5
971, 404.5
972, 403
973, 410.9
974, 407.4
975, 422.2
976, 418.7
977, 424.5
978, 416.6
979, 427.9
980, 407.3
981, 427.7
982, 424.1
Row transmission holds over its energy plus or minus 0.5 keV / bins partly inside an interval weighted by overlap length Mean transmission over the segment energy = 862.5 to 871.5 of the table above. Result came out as 481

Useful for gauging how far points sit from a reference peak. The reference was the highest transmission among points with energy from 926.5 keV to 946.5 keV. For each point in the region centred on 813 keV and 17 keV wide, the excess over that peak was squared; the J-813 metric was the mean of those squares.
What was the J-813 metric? 78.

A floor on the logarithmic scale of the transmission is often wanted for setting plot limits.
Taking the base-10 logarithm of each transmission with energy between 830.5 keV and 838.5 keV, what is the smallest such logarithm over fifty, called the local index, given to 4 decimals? 0.0534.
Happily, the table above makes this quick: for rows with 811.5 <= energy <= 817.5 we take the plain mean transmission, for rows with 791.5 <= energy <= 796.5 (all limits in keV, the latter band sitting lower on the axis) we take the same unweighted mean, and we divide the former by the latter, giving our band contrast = 0.996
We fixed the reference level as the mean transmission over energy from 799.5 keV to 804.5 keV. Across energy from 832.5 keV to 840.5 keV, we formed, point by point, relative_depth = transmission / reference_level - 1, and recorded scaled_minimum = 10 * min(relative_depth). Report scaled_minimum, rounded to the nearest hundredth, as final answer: 0.61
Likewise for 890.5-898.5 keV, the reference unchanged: 0.91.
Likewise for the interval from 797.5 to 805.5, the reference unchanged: -0.24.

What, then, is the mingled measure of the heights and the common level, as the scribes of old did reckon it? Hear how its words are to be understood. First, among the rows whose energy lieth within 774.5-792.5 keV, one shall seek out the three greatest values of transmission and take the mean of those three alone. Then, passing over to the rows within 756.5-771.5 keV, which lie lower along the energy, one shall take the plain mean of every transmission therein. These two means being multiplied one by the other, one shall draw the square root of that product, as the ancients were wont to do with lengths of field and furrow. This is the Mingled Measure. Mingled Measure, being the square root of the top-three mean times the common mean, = 455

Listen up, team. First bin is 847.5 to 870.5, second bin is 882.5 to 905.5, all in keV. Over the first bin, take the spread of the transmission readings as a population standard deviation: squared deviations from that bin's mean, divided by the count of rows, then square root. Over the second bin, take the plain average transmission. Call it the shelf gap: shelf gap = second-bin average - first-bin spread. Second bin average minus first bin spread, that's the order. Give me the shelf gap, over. 440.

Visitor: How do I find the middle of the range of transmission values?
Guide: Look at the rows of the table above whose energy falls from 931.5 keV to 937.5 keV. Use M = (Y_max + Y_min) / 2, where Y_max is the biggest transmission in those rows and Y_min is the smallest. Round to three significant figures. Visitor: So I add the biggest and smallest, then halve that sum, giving 431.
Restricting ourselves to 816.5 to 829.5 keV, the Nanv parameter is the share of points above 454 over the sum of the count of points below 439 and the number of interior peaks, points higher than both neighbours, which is 0.2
